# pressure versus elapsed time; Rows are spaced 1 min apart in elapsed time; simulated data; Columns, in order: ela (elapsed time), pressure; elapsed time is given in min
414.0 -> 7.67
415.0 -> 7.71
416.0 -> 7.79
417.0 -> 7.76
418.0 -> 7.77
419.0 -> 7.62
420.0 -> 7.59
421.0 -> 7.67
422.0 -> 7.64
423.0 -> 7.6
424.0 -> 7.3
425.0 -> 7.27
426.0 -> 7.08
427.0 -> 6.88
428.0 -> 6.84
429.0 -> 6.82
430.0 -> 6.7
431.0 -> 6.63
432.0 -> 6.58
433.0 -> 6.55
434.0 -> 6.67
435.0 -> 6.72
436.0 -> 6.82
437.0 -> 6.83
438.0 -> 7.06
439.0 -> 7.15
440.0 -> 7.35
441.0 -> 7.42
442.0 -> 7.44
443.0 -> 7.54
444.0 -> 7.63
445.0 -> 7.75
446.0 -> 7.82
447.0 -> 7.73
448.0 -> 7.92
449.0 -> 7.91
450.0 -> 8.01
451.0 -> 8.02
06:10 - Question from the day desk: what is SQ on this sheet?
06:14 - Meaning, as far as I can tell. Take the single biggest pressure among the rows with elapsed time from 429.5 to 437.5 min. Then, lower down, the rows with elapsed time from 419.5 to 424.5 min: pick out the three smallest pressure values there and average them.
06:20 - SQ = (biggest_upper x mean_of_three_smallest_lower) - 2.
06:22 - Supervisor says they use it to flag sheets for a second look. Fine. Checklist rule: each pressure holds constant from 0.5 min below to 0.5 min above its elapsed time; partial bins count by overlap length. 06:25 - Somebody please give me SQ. 49.2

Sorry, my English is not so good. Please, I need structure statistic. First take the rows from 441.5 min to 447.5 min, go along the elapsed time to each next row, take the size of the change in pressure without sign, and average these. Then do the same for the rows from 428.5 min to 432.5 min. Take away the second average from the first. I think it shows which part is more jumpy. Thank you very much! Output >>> 0.014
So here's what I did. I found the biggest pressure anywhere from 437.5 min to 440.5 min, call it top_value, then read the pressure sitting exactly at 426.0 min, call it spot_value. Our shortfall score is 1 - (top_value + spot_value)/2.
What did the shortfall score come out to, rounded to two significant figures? -6.2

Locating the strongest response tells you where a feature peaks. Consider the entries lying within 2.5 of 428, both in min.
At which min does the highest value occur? 426.0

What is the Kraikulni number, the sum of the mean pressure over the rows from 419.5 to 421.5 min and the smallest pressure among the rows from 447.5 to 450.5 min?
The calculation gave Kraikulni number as 15.5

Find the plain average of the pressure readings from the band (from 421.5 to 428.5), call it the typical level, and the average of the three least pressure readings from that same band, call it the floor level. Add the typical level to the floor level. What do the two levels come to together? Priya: 14.2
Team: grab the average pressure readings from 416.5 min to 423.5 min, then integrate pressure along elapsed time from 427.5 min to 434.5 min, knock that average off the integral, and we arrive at 39.1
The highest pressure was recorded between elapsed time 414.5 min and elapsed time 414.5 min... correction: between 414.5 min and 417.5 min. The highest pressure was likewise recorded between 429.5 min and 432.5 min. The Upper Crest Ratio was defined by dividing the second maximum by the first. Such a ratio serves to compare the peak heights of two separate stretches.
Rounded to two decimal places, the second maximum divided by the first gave 0.86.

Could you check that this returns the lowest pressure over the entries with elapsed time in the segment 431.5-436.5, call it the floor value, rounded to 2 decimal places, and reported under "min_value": 6.55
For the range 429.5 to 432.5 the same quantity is 6.58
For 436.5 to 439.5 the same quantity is 6.83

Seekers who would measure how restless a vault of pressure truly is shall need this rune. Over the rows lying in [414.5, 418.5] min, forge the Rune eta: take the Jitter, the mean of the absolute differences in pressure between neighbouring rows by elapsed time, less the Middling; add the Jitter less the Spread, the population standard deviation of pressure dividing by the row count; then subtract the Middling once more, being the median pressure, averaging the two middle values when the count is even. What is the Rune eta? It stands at -15.5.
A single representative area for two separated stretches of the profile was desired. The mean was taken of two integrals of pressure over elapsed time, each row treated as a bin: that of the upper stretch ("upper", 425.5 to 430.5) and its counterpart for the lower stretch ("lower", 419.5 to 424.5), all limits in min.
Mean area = 36.06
